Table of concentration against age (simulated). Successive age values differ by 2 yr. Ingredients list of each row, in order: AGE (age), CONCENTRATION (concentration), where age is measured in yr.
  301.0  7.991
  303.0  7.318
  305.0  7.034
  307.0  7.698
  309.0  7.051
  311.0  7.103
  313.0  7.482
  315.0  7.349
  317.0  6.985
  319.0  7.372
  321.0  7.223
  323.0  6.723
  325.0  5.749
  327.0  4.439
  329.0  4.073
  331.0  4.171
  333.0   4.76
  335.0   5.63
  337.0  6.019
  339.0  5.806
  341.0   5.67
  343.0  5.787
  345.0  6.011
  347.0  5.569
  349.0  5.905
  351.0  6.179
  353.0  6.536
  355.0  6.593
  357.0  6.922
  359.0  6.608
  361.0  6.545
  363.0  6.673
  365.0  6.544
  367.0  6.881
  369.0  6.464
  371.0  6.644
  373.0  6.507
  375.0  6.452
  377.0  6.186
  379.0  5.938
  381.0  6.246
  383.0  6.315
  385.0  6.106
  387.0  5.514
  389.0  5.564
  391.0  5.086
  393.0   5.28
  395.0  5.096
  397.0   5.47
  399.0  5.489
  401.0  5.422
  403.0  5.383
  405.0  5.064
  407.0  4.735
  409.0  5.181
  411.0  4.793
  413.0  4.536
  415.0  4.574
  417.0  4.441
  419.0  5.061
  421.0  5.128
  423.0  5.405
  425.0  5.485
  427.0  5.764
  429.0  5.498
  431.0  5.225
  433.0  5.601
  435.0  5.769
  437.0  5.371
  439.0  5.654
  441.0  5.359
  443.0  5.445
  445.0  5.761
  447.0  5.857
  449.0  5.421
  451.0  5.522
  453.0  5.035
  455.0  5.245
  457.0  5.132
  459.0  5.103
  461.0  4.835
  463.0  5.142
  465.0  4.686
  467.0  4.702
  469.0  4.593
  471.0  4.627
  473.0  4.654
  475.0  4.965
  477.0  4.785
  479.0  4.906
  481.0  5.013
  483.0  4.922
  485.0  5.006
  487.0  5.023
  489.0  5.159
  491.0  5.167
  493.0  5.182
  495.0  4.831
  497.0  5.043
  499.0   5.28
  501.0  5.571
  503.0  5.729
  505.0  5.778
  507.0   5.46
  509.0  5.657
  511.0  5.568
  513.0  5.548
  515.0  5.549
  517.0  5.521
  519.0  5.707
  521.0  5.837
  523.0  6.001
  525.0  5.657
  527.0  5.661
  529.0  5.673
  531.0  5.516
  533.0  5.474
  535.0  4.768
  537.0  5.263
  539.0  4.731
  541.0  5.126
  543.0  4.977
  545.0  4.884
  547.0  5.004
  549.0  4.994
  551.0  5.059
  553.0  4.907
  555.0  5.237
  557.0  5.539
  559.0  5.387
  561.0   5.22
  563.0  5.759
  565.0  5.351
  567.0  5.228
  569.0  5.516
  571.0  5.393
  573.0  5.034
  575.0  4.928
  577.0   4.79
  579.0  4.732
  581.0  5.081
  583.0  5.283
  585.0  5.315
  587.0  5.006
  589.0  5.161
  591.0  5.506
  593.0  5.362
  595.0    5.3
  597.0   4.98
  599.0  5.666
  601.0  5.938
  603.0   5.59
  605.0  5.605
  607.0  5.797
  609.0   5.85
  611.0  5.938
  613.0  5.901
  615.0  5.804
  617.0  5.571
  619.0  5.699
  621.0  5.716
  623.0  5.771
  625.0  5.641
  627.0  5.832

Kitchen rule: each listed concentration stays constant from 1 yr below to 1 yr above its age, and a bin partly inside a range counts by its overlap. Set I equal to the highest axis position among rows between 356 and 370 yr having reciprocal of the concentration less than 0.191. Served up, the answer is 369.0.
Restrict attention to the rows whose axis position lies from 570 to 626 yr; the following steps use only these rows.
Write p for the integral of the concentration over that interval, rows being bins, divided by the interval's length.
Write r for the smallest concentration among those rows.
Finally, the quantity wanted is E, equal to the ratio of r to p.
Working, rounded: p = 5.44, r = 4.732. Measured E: 0.870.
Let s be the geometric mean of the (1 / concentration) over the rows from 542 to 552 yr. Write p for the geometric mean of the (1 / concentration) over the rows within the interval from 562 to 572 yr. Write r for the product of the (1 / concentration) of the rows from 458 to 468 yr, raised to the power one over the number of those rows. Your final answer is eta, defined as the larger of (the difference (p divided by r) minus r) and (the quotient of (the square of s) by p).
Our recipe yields 0.69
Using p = 0.184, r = 0.205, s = 0.201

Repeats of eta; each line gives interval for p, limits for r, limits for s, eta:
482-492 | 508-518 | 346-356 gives 0.92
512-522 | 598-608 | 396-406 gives 0.84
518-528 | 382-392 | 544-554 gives 0.81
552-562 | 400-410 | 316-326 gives 0.79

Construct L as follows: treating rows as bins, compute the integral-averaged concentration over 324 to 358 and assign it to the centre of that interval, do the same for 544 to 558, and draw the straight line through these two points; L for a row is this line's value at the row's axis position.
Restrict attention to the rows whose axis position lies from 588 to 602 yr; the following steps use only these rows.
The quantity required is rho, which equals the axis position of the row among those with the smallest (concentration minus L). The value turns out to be 597.0 yr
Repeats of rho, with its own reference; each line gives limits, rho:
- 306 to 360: 329.0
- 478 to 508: 495.0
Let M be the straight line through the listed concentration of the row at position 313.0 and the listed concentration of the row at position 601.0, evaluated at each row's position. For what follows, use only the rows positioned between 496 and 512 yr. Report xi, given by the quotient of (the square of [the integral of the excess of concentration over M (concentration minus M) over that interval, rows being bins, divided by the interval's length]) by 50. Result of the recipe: 0.018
